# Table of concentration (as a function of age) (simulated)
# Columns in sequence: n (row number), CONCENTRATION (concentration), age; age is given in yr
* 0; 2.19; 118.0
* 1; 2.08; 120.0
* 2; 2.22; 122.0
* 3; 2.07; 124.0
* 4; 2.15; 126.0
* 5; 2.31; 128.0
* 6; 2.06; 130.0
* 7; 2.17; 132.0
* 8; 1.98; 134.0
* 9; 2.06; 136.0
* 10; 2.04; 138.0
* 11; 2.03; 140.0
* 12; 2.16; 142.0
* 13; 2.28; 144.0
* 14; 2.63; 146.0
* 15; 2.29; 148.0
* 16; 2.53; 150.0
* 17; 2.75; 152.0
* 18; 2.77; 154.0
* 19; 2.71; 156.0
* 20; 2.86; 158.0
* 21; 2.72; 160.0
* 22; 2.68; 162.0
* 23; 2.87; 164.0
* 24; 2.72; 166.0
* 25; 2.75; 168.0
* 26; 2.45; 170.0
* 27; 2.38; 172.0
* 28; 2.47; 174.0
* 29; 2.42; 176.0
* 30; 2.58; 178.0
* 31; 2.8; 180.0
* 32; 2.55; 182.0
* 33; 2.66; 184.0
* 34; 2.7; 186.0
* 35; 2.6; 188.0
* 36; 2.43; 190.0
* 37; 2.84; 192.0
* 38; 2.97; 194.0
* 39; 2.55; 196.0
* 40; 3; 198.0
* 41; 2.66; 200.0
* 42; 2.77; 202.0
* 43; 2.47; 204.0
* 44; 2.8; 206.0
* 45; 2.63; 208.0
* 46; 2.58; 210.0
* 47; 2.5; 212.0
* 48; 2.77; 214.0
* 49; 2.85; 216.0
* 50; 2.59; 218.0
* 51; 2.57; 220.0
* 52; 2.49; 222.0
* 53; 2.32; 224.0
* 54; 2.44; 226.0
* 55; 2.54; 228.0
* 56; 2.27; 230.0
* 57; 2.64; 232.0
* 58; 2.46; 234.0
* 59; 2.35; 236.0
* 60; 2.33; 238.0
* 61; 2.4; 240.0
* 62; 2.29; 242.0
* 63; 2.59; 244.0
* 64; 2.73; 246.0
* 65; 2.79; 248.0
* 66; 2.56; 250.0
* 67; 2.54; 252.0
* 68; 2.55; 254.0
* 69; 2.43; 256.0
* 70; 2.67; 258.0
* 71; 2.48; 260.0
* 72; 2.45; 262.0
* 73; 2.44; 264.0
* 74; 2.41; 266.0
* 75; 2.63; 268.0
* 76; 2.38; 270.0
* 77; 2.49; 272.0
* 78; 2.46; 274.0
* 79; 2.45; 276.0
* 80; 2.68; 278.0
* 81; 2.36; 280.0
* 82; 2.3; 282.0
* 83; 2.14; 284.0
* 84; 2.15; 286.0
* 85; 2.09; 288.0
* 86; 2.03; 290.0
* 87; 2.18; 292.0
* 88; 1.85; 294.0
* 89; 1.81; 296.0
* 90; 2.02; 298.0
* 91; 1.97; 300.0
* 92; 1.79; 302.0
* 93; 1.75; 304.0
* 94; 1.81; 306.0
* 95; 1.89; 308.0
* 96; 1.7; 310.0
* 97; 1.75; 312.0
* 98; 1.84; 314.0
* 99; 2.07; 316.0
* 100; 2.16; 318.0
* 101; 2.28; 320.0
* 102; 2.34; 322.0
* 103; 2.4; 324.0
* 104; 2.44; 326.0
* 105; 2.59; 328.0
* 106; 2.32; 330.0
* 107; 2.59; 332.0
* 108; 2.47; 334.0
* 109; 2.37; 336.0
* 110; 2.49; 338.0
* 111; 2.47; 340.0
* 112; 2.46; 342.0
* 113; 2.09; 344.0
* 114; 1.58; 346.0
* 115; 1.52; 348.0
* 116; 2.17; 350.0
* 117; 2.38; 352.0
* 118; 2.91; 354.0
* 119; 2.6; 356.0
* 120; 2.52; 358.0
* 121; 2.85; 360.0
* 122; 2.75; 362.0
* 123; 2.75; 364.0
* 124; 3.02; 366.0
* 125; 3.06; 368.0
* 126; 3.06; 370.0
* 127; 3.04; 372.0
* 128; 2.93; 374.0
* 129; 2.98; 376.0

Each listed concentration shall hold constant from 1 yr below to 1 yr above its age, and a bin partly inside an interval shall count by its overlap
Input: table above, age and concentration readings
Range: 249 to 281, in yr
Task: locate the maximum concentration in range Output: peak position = 278.0 yr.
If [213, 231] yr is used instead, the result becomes 216.0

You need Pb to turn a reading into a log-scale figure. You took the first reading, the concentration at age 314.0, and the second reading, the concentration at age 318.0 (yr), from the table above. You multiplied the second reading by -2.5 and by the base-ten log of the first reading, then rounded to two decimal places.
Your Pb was -1.43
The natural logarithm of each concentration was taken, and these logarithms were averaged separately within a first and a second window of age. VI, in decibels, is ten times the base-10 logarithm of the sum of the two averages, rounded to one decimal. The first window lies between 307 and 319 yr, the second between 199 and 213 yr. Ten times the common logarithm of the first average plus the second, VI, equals 2.1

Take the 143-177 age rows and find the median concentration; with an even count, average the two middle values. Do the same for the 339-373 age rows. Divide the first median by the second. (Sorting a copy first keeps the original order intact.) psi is 1.03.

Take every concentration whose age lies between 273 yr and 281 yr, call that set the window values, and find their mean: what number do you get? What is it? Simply 2.49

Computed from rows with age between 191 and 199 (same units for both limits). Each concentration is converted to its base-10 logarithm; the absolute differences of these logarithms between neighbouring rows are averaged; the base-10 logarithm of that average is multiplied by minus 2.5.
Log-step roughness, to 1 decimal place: 3.2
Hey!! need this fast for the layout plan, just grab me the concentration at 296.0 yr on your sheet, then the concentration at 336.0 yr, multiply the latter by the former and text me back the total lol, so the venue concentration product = 4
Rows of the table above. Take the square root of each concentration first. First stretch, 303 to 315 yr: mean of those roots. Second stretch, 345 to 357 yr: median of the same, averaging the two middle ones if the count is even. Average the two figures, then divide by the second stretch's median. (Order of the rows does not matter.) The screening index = 0.94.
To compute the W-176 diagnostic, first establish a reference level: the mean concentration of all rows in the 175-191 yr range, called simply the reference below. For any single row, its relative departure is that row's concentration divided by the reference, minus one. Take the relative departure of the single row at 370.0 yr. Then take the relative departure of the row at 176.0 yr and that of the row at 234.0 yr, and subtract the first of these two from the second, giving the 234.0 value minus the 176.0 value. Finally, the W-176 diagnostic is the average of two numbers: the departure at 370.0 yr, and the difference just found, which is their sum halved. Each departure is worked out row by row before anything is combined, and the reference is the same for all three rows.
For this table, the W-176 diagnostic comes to 0.10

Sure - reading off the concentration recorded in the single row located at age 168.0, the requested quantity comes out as 2.75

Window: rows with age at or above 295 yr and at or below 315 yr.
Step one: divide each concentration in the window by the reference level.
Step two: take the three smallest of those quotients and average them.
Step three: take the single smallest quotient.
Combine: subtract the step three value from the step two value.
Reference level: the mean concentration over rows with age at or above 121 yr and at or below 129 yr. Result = 0.02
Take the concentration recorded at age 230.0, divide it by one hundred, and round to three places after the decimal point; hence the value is 0.023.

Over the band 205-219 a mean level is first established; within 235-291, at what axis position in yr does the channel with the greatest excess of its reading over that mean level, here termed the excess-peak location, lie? 248.0 yr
